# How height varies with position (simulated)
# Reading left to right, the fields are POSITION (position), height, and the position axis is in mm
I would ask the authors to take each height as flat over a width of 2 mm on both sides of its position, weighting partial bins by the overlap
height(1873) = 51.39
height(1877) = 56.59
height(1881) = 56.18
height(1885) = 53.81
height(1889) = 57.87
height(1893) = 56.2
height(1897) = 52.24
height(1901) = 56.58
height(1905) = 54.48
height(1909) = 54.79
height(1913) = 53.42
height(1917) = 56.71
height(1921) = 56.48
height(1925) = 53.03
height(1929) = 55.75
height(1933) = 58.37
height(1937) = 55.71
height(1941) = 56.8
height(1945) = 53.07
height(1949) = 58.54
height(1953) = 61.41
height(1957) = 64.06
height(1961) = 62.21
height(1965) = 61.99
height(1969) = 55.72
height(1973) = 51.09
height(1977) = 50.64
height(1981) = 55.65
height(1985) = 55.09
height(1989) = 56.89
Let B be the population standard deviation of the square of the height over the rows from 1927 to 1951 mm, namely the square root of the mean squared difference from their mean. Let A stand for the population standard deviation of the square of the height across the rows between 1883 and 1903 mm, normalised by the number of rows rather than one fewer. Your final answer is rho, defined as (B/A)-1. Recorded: -0.1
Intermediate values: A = 223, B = 207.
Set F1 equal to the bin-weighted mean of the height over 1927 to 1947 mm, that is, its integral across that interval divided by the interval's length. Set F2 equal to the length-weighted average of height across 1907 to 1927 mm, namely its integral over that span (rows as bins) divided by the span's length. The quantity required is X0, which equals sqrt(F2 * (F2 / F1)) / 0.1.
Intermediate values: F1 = 55.9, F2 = 54.9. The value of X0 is 73.4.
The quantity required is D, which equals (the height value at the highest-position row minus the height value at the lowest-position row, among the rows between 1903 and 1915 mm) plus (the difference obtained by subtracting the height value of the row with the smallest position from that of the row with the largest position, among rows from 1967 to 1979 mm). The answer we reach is -6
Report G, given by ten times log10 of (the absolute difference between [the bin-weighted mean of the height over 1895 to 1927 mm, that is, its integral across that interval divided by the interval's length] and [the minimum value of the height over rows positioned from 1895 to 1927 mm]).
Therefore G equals 3.9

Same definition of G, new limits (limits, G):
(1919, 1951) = 4.7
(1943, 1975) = 8.7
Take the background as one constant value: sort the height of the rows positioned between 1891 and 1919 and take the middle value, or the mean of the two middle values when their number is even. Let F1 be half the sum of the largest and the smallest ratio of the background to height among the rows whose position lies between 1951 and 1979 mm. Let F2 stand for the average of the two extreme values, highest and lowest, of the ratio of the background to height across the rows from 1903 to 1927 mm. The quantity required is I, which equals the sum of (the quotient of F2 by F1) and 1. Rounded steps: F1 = 0.97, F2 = 1.000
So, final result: 2.03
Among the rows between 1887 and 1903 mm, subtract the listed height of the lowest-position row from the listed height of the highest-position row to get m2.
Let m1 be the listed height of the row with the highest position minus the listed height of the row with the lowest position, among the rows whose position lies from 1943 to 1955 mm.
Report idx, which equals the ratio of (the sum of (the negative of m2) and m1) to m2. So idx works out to -7.5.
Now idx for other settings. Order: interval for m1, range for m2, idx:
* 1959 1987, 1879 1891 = -5.2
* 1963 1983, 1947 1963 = -2.7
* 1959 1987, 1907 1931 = -8.4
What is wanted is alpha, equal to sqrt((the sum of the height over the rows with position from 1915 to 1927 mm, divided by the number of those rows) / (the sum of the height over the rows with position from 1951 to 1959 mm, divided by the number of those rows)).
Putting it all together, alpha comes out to 0.94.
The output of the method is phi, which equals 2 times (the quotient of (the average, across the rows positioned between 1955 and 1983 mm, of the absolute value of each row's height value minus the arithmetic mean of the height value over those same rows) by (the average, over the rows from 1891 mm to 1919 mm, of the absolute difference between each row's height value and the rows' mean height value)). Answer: 6.9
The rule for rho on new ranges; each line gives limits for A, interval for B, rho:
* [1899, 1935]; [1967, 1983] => 0.4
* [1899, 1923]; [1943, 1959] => 2.4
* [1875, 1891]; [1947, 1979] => 2.4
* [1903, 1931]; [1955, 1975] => 2.8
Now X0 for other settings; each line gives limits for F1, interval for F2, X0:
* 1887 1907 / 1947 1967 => 82.8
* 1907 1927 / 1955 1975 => 79.7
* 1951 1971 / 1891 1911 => 70.2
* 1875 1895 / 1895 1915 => 72.5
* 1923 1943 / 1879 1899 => 73.9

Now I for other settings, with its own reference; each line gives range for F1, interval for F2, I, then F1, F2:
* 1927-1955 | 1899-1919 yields 2.03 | 0.96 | 0.996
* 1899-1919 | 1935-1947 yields 2.00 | 1.00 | 0.999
